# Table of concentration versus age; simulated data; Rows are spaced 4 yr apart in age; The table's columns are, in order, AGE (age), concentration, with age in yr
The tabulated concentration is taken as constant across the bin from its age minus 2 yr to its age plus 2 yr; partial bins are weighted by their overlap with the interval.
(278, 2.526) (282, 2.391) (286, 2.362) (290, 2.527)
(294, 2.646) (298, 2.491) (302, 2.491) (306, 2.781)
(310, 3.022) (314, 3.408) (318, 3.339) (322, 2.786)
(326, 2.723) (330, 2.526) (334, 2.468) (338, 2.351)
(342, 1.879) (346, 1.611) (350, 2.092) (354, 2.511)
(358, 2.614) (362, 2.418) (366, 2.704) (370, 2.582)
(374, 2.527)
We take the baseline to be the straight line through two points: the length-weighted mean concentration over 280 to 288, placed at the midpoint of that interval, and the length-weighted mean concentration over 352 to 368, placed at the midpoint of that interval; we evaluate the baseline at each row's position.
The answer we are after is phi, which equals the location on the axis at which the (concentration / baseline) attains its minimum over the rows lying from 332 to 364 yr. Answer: 346 yr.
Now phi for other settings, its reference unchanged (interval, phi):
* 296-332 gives 330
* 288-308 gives 302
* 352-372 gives 362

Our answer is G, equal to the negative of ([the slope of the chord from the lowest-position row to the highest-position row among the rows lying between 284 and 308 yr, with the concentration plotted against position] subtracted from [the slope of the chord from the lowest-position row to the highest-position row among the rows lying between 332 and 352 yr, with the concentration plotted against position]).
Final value 0.044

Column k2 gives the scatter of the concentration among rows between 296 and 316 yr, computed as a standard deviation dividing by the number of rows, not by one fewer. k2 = 0.35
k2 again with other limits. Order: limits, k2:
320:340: 0.16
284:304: 0.09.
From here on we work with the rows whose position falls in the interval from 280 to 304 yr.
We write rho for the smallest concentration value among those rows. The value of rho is 2.362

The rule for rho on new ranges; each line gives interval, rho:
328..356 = 1.611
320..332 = 2.526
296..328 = 2.491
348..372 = 2.092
